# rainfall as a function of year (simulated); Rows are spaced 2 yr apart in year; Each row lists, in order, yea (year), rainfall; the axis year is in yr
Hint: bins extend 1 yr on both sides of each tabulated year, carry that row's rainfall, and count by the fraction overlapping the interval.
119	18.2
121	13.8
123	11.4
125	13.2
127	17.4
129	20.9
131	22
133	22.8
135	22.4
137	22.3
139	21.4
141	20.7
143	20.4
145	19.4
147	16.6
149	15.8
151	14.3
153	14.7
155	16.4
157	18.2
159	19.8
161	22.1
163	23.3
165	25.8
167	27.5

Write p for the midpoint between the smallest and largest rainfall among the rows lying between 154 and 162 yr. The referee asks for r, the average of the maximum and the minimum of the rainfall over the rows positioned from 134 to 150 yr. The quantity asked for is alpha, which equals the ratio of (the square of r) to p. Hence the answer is 19.0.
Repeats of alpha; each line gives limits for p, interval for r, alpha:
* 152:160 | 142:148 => 19.8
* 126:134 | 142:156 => 15.0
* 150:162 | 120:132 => 15.3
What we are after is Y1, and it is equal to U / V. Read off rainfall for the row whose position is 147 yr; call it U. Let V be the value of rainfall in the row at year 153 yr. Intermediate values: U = 16.6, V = 14.7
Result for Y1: 1.1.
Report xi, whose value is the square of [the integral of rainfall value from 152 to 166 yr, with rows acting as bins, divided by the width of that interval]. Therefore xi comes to 402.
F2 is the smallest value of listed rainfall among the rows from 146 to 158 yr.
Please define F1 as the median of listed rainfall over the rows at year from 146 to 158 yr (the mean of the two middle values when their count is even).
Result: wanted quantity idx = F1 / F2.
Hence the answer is 1.13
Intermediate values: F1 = 16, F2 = 14.3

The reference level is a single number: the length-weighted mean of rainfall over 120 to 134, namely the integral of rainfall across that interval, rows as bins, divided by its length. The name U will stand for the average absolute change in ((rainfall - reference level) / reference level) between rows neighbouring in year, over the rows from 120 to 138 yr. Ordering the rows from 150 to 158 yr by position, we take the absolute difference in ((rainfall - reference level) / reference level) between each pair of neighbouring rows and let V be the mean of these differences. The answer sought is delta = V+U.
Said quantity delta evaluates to 0.178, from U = 0.10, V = 0.075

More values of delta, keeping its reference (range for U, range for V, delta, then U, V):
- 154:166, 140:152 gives 0.182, 0.11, 0.074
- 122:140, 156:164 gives 0.190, 0.09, 0.098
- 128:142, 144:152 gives 0.136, 0.04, 0.098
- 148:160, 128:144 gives 0.116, 0.08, 0.035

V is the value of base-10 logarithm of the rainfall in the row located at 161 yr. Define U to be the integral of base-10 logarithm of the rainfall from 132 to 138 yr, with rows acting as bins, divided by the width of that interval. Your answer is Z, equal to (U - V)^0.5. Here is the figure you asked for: 0.09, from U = 1.352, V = 1.34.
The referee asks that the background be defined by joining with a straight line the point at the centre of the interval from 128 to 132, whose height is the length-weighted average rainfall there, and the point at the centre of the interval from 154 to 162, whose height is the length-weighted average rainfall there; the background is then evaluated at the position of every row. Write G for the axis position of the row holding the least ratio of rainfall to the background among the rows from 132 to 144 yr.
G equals 143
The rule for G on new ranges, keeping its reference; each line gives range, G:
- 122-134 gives 123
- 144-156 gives 151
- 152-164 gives 153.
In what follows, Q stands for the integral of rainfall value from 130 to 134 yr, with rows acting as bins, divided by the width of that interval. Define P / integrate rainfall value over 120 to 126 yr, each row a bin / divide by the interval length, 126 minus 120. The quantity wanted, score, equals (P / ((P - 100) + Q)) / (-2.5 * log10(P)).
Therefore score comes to 0.071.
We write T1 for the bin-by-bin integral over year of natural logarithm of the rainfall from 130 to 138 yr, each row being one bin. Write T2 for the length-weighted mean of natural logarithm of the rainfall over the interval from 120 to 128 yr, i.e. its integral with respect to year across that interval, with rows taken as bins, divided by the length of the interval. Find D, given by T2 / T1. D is 0.106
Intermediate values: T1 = 24.9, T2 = 2.62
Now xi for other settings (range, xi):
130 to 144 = 472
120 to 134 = 301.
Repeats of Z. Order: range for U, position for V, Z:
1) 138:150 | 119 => 0.13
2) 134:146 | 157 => 0.25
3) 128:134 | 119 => 0.28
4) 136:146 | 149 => 0.35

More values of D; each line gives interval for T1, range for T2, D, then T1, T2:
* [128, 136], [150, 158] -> 0.112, 24.7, 2.76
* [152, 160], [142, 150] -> 0.127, 22.7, 2.89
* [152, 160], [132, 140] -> 0.136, 22.7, 3.10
